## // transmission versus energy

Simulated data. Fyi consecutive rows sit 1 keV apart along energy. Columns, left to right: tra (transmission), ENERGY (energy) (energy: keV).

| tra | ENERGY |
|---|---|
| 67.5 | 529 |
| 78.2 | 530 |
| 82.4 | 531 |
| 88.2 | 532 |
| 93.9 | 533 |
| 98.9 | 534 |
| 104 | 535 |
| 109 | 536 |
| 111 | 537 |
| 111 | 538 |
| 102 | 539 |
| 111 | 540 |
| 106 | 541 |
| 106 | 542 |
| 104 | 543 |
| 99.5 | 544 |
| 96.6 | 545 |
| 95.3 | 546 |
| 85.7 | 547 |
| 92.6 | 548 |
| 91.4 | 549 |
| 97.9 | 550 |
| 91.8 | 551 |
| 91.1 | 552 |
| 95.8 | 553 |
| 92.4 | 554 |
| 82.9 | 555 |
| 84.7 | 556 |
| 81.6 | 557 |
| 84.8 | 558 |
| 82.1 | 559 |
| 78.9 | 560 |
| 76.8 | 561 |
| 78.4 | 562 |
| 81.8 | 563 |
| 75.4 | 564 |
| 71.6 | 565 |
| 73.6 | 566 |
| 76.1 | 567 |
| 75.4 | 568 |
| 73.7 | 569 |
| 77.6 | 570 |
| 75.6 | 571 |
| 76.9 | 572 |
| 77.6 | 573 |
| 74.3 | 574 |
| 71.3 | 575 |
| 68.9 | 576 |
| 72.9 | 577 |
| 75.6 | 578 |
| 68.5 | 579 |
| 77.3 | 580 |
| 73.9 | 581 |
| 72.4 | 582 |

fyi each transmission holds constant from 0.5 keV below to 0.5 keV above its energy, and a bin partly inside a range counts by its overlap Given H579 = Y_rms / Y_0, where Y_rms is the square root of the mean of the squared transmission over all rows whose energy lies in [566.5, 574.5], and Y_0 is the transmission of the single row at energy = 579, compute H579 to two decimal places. 1.11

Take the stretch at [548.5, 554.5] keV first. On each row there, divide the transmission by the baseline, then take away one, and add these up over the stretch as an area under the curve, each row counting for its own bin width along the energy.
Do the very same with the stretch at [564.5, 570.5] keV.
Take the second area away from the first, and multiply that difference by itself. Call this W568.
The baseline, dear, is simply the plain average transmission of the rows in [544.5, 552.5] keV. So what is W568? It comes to 1.47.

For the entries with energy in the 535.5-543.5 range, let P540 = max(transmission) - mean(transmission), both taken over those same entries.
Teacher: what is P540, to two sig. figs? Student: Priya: 3.5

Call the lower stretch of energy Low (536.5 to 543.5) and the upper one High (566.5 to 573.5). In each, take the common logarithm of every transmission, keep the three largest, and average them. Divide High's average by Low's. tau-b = 0.923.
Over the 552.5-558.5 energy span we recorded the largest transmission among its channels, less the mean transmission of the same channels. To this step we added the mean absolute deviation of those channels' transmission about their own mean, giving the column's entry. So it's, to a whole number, 13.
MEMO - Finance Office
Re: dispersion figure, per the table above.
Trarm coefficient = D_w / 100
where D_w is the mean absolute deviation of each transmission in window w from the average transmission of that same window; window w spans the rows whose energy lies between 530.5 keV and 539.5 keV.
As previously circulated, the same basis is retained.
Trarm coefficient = 0.08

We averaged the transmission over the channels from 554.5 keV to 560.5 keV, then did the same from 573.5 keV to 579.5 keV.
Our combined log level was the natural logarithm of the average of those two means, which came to 4.35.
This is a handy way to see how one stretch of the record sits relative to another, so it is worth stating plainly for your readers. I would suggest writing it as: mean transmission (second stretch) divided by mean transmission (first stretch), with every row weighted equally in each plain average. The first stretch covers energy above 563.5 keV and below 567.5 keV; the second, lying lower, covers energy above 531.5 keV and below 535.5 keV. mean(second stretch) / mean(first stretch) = 1.30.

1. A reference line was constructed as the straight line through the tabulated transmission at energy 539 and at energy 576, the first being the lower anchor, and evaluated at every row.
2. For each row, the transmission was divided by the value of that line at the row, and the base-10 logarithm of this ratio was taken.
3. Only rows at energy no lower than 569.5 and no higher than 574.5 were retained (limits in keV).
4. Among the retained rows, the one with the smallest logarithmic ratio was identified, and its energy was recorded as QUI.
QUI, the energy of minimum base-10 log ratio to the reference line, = 571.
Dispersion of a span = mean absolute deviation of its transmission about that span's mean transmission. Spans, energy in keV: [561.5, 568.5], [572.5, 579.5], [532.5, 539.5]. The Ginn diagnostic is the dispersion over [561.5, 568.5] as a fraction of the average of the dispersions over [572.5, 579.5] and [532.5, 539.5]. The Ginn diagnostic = 0.59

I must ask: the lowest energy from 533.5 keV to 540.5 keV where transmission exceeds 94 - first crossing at 534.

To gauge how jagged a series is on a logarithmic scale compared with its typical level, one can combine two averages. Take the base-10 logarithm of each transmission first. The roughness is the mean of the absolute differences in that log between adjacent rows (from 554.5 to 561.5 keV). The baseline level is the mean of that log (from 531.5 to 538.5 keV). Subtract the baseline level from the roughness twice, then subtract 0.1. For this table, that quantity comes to -4.10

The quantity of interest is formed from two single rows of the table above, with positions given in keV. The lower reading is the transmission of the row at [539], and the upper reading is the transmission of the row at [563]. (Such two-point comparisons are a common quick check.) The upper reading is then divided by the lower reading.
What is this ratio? 0.80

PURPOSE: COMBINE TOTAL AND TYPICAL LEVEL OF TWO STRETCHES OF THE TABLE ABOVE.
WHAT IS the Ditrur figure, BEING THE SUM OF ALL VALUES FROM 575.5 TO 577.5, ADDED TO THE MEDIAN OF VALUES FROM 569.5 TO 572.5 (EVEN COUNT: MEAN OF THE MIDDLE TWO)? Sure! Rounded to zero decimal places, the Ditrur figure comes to 219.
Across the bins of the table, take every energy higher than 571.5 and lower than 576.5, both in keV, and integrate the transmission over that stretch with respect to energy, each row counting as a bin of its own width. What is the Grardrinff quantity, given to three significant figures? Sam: 369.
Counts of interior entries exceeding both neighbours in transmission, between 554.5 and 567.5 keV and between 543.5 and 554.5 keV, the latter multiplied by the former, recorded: 9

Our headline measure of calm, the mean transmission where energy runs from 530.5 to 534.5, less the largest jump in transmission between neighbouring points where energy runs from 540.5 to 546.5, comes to 86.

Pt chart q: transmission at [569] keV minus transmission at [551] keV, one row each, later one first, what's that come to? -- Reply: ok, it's -18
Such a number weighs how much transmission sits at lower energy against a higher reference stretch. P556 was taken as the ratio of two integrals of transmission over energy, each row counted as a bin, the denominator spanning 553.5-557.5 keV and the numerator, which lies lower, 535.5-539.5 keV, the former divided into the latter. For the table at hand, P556 1.27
